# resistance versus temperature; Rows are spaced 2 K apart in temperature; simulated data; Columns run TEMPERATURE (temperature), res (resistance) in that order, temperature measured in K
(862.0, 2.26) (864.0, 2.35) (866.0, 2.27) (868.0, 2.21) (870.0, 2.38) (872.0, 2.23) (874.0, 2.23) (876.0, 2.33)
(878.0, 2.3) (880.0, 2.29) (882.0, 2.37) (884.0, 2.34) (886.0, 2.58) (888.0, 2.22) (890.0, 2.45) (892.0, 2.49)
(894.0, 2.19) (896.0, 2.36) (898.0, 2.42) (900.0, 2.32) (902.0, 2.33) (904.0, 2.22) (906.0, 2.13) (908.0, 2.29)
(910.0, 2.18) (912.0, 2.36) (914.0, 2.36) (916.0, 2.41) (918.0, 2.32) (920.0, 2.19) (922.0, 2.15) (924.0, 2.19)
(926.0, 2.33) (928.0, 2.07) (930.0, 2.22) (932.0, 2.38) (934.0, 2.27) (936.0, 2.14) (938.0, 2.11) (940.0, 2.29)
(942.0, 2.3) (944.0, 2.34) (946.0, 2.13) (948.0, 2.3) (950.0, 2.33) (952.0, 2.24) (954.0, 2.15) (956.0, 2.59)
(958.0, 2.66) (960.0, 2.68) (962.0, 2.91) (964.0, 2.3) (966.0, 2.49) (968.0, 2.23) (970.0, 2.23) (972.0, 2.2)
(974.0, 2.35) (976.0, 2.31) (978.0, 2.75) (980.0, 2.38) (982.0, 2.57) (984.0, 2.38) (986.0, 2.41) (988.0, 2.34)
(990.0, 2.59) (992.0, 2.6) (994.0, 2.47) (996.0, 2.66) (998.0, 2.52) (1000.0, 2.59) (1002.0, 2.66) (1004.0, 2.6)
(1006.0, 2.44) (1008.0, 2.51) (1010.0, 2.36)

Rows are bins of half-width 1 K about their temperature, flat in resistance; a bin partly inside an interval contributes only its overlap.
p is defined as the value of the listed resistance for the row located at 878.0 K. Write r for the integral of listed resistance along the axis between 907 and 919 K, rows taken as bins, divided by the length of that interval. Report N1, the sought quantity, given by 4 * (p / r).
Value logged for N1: 3.97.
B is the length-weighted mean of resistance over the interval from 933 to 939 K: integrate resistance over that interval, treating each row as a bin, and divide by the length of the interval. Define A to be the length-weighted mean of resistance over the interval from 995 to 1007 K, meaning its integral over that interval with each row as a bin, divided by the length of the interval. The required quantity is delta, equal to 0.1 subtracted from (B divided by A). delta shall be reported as 0.743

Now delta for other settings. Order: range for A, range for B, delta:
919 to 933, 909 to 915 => 0.937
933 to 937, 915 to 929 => 0.915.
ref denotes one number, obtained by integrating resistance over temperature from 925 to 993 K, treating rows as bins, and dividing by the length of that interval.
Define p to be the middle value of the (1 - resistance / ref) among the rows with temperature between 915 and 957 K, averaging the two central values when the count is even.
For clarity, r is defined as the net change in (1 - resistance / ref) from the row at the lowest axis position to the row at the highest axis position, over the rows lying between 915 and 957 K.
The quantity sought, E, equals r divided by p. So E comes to -1.8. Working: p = 0.042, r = -0.076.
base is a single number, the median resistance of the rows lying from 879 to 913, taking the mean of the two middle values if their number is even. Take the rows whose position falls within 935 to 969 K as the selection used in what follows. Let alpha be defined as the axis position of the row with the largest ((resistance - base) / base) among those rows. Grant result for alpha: 962.0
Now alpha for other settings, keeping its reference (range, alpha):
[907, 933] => 916.0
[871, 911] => 886.0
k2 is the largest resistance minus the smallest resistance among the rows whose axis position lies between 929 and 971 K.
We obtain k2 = 0.80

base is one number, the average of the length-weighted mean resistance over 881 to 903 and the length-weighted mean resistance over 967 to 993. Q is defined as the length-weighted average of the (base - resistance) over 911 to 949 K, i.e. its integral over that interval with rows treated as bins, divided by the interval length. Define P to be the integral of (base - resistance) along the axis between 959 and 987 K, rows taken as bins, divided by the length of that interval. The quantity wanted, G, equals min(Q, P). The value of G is -0.05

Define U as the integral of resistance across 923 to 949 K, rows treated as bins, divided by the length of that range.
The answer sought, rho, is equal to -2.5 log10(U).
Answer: -0.874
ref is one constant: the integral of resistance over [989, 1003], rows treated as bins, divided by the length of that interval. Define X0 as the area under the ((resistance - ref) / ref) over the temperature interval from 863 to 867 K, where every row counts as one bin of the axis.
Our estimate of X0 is -0.42 K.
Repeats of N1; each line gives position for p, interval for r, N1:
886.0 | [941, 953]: 4.54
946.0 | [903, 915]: 3.78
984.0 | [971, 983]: 3.92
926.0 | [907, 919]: 4.02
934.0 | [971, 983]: 3.74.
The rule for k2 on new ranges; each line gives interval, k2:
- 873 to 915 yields 0.45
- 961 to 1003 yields 0.71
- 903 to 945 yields 0.34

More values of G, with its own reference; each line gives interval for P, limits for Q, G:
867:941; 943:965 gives -0.03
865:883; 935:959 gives 0.09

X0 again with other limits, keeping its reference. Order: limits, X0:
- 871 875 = -0.55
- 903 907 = -0.63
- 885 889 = -0.29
